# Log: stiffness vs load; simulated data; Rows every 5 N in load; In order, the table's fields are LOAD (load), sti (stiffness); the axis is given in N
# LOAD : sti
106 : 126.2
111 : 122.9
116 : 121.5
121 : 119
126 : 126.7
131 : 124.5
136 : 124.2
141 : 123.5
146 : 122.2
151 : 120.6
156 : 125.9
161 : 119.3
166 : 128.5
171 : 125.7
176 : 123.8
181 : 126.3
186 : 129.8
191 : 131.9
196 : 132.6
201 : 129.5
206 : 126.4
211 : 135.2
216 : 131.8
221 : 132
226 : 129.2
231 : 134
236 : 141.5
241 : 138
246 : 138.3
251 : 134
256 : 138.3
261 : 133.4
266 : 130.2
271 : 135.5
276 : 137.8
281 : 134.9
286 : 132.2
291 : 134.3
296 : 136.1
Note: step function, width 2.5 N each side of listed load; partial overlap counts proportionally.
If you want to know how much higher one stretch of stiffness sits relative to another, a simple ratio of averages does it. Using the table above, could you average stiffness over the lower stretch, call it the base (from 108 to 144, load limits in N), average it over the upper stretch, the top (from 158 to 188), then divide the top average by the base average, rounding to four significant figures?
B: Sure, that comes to 1.019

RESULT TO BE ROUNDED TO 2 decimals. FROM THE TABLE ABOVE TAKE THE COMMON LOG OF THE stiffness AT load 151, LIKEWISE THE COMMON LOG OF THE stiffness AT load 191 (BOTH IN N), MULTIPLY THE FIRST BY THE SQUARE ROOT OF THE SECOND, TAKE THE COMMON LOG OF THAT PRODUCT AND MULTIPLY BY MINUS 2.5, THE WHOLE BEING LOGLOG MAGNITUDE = -1.20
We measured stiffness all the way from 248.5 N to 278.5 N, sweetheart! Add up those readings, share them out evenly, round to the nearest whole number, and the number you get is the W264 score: 135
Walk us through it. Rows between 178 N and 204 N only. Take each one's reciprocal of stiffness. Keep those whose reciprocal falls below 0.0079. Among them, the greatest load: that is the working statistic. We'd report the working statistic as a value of 201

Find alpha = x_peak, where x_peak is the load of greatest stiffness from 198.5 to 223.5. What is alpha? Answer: 211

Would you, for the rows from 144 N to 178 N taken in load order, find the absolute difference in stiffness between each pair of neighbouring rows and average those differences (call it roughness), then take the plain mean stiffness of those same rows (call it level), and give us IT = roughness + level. 128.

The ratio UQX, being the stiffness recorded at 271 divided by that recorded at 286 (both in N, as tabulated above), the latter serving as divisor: 1.02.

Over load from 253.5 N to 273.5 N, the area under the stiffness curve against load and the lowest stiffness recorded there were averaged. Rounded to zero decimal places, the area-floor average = 1409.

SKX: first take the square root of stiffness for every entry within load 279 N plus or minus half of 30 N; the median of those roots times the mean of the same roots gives 134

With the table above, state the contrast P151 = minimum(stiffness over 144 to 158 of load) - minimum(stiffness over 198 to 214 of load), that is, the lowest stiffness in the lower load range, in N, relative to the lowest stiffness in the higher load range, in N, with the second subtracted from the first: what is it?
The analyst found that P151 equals -6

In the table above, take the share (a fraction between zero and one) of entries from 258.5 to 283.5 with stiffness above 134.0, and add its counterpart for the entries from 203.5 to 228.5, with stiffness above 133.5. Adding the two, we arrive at 0.8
